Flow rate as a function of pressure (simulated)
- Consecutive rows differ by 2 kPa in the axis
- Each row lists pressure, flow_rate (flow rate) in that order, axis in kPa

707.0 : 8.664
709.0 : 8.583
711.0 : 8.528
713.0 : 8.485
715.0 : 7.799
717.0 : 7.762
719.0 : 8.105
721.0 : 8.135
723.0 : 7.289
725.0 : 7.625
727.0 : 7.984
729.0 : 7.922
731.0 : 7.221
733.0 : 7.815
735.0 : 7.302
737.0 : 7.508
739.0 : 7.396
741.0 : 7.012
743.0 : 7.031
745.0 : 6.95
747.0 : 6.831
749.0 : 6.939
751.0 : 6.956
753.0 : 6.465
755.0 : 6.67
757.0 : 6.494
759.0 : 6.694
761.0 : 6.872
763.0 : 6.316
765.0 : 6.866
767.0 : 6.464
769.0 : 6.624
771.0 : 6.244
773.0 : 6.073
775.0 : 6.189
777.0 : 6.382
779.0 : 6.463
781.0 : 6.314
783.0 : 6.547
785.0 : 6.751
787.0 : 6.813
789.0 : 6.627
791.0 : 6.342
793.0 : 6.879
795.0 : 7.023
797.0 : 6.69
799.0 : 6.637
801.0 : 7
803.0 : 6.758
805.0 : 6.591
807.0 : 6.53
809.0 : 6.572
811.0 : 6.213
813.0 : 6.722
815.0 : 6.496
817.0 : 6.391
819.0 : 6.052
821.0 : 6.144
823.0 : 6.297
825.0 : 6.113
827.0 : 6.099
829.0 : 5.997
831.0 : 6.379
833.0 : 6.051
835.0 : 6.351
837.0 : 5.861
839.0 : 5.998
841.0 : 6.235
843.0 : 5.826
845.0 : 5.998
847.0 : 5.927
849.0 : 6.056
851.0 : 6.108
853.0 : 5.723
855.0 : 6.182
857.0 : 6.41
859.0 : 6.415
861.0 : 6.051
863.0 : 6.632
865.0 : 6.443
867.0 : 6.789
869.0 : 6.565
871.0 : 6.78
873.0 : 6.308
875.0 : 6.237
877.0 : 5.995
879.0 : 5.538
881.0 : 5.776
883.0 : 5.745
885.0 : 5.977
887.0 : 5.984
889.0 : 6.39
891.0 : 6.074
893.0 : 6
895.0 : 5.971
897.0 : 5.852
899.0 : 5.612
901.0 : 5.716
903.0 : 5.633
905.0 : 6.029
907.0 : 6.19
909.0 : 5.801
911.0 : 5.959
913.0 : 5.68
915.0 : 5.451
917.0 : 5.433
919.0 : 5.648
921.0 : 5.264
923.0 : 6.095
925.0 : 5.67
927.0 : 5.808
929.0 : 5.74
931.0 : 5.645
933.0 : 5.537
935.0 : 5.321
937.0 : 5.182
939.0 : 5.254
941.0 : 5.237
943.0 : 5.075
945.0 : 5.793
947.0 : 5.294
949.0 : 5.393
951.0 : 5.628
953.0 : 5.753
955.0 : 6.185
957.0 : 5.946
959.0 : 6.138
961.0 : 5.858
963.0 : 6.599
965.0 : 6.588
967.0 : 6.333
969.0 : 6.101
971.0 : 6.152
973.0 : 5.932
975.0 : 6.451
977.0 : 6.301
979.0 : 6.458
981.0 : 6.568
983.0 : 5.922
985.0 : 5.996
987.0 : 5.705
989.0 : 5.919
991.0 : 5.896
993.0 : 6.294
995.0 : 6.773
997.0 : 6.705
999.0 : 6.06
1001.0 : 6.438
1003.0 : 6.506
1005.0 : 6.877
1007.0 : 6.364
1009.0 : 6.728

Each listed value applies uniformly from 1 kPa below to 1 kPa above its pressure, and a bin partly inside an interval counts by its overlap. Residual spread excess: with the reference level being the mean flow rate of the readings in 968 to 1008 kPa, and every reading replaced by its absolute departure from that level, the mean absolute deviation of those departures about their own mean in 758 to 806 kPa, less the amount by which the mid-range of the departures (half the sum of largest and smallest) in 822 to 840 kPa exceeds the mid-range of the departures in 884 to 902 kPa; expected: 0.36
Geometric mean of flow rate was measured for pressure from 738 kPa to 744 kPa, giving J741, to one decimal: 7.1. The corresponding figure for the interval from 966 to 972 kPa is 6.2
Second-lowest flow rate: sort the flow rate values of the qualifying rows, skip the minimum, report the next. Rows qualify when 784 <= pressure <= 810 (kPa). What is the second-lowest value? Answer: 6.53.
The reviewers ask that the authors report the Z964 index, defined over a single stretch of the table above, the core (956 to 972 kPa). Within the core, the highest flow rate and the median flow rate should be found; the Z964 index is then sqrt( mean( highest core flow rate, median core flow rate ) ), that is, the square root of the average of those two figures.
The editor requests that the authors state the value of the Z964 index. 2.52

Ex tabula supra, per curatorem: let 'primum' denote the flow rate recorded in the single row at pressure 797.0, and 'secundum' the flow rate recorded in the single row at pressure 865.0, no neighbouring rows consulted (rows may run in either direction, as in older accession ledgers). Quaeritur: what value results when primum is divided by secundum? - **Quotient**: 1.04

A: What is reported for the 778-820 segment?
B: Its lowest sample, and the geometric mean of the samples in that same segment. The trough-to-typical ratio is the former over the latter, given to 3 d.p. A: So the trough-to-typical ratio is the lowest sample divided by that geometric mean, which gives 0.919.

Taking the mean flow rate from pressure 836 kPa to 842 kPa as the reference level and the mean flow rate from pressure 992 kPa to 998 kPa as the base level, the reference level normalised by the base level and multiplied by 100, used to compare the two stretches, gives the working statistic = 92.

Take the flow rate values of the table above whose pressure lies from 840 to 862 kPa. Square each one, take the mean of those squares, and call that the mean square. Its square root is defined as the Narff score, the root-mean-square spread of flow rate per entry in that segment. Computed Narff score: 6.1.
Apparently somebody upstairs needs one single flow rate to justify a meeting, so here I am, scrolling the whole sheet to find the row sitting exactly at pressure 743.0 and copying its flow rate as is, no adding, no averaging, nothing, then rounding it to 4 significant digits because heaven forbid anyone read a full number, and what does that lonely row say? 7.031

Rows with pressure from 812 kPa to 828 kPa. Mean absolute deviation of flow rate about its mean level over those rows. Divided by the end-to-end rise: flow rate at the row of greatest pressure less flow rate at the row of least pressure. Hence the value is -0.3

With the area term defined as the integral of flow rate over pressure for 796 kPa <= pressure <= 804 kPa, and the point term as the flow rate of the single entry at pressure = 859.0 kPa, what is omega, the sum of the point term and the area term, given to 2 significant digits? 61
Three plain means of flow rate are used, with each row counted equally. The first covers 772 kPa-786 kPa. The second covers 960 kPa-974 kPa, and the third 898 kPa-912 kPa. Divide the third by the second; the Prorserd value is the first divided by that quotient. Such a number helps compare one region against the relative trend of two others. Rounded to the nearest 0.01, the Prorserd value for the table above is 6.80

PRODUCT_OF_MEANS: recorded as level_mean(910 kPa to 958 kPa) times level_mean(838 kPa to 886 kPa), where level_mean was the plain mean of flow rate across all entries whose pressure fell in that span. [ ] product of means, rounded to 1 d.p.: 34.4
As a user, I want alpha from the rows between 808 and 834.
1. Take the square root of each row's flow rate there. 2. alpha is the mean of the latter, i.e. 2.50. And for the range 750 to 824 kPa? 2.56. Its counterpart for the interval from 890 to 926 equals 2.40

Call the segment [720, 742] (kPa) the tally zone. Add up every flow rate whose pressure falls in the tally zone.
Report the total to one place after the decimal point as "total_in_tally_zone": 83.2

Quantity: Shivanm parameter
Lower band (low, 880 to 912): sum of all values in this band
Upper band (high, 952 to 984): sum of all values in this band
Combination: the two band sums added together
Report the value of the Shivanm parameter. 194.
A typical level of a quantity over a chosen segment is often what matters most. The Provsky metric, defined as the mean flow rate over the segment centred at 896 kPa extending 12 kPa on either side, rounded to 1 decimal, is 6.0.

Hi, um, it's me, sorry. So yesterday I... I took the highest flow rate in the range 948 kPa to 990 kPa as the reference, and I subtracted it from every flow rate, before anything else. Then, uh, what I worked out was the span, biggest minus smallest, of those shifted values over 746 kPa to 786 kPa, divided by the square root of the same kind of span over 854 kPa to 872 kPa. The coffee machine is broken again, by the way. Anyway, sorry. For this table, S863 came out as 1.03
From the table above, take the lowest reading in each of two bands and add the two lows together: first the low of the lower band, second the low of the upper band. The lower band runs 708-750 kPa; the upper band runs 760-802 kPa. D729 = 12.9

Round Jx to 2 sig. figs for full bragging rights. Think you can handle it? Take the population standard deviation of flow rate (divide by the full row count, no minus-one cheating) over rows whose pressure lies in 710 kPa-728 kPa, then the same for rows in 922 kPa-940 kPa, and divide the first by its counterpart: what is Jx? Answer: 1.4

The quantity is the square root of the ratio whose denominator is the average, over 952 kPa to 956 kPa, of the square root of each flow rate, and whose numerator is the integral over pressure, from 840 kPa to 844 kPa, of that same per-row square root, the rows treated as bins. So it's 2.01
